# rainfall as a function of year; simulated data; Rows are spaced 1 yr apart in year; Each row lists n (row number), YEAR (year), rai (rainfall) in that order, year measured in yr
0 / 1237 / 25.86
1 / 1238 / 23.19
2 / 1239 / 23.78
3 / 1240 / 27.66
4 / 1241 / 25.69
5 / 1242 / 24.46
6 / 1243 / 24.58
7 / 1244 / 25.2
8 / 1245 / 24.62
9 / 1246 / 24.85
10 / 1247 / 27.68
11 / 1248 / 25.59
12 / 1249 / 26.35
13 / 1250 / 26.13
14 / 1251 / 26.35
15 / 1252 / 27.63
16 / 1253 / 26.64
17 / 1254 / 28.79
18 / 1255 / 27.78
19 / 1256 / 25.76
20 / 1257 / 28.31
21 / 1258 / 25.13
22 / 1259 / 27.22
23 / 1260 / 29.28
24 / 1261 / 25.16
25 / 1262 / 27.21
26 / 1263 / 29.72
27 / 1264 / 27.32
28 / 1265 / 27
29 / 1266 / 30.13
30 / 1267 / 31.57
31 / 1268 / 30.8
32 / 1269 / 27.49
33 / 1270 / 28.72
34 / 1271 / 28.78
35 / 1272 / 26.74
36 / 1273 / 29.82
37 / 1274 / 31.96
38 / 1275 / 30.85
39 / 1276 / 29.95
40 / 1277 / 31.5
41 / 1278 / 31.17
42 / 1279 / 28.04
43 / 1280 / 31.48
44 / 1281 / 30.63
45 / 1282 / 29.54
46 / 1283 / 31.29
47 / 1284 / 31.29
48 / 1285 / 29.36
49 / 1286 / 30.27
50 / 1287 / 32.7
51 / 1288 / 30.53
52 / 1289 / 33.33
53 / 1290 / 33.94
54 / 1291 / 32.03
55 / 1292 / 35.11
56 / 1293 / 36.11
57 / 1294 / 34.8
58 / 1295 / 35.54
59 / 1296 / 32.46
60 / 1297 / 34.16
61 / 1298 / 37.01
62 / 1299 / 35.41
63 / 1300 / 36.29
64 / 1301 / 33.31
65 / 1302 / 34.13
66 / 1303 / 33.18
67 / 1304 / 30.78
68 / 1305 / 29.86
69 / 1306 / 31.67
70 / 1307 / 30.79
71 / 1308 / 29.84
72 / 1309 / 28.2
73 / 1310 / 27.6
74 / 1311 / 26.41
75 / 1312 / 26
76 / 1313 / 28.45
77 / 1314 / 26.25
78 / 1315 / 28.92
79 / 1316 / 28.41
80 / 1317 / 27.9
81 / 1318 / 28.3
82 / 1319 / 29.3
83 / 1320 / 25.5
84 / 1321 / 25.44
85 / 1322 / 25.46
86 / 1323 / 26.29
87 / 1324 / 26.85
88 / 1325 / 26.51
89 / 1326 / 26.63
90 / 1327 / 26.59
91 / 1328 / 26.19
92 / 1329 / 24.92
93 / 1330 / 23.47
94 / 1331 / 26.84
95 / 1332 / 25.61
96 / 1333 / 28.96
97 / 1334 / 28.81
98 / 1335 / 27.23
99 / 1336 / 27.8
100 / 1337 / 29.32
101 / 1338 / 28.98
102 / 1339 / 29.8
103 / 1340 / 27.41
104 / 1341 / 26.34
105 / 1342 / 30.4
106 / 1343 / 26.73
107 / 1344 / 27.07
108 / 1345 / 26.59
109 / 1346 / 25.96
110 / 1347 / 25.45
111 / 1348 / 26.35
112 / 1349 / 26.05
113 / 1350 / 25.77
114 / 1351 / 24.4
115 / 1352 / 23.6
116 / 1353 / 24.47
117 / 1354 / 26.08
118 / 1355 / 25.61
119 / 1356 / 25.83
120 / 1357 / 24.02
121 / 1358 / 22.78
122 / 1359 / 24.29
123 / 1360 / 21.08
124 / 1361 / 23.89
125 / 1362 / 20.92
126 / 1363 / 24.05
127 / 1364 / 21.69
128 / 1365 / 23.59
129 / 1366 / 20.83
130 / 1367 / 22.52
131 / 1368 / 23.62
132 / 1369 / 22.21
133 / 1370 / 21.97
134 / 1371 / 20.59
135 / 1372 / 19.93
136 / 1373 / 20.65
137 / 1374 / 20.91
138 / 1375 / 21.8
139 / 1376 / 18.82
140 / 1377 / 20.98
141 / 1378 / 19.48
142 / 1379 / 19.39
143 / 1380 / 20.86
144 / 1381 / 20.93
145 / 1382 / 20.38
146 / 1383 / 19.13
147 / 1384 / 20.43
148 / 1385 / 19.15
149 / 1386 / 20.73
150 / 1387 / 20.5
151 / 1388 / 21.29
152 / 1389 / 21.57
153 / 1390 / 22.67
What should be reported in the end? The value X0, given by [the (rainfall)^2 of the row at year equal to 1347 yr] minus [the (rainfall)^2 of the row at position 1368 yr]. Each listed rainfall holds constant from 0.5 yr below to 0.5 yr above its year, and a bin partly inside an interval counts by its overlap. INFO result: 90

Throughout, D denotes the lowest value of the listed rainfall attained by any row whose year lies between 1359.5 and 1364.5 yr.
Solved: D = 20.92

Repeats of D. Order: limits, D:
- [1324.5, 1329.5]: 24.92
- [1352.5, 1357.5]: 24.02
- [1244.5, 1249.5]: 24.62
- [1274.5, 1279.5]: 28.04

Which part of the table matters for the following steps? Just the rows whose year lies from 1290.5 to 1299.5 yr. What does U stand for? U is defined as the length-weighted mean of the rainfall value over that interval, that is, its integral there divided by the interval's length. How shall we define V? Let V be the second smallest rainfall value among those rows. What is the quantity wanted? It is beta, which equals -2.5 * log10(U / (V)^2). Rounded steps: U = 35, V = 32.46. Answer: 3.7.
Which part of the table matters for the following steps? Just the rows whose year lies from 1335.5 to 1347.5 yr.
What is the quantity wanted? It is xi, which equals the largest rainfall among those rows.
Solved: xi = 30.4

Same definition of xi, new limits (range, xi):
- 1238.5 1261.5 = 29.28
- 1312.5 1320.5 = 29.3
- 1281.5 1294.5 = 36.11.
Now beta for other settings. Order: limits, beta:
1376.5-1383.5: 3.2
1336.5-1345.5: 3.5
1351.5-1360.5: 3.3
